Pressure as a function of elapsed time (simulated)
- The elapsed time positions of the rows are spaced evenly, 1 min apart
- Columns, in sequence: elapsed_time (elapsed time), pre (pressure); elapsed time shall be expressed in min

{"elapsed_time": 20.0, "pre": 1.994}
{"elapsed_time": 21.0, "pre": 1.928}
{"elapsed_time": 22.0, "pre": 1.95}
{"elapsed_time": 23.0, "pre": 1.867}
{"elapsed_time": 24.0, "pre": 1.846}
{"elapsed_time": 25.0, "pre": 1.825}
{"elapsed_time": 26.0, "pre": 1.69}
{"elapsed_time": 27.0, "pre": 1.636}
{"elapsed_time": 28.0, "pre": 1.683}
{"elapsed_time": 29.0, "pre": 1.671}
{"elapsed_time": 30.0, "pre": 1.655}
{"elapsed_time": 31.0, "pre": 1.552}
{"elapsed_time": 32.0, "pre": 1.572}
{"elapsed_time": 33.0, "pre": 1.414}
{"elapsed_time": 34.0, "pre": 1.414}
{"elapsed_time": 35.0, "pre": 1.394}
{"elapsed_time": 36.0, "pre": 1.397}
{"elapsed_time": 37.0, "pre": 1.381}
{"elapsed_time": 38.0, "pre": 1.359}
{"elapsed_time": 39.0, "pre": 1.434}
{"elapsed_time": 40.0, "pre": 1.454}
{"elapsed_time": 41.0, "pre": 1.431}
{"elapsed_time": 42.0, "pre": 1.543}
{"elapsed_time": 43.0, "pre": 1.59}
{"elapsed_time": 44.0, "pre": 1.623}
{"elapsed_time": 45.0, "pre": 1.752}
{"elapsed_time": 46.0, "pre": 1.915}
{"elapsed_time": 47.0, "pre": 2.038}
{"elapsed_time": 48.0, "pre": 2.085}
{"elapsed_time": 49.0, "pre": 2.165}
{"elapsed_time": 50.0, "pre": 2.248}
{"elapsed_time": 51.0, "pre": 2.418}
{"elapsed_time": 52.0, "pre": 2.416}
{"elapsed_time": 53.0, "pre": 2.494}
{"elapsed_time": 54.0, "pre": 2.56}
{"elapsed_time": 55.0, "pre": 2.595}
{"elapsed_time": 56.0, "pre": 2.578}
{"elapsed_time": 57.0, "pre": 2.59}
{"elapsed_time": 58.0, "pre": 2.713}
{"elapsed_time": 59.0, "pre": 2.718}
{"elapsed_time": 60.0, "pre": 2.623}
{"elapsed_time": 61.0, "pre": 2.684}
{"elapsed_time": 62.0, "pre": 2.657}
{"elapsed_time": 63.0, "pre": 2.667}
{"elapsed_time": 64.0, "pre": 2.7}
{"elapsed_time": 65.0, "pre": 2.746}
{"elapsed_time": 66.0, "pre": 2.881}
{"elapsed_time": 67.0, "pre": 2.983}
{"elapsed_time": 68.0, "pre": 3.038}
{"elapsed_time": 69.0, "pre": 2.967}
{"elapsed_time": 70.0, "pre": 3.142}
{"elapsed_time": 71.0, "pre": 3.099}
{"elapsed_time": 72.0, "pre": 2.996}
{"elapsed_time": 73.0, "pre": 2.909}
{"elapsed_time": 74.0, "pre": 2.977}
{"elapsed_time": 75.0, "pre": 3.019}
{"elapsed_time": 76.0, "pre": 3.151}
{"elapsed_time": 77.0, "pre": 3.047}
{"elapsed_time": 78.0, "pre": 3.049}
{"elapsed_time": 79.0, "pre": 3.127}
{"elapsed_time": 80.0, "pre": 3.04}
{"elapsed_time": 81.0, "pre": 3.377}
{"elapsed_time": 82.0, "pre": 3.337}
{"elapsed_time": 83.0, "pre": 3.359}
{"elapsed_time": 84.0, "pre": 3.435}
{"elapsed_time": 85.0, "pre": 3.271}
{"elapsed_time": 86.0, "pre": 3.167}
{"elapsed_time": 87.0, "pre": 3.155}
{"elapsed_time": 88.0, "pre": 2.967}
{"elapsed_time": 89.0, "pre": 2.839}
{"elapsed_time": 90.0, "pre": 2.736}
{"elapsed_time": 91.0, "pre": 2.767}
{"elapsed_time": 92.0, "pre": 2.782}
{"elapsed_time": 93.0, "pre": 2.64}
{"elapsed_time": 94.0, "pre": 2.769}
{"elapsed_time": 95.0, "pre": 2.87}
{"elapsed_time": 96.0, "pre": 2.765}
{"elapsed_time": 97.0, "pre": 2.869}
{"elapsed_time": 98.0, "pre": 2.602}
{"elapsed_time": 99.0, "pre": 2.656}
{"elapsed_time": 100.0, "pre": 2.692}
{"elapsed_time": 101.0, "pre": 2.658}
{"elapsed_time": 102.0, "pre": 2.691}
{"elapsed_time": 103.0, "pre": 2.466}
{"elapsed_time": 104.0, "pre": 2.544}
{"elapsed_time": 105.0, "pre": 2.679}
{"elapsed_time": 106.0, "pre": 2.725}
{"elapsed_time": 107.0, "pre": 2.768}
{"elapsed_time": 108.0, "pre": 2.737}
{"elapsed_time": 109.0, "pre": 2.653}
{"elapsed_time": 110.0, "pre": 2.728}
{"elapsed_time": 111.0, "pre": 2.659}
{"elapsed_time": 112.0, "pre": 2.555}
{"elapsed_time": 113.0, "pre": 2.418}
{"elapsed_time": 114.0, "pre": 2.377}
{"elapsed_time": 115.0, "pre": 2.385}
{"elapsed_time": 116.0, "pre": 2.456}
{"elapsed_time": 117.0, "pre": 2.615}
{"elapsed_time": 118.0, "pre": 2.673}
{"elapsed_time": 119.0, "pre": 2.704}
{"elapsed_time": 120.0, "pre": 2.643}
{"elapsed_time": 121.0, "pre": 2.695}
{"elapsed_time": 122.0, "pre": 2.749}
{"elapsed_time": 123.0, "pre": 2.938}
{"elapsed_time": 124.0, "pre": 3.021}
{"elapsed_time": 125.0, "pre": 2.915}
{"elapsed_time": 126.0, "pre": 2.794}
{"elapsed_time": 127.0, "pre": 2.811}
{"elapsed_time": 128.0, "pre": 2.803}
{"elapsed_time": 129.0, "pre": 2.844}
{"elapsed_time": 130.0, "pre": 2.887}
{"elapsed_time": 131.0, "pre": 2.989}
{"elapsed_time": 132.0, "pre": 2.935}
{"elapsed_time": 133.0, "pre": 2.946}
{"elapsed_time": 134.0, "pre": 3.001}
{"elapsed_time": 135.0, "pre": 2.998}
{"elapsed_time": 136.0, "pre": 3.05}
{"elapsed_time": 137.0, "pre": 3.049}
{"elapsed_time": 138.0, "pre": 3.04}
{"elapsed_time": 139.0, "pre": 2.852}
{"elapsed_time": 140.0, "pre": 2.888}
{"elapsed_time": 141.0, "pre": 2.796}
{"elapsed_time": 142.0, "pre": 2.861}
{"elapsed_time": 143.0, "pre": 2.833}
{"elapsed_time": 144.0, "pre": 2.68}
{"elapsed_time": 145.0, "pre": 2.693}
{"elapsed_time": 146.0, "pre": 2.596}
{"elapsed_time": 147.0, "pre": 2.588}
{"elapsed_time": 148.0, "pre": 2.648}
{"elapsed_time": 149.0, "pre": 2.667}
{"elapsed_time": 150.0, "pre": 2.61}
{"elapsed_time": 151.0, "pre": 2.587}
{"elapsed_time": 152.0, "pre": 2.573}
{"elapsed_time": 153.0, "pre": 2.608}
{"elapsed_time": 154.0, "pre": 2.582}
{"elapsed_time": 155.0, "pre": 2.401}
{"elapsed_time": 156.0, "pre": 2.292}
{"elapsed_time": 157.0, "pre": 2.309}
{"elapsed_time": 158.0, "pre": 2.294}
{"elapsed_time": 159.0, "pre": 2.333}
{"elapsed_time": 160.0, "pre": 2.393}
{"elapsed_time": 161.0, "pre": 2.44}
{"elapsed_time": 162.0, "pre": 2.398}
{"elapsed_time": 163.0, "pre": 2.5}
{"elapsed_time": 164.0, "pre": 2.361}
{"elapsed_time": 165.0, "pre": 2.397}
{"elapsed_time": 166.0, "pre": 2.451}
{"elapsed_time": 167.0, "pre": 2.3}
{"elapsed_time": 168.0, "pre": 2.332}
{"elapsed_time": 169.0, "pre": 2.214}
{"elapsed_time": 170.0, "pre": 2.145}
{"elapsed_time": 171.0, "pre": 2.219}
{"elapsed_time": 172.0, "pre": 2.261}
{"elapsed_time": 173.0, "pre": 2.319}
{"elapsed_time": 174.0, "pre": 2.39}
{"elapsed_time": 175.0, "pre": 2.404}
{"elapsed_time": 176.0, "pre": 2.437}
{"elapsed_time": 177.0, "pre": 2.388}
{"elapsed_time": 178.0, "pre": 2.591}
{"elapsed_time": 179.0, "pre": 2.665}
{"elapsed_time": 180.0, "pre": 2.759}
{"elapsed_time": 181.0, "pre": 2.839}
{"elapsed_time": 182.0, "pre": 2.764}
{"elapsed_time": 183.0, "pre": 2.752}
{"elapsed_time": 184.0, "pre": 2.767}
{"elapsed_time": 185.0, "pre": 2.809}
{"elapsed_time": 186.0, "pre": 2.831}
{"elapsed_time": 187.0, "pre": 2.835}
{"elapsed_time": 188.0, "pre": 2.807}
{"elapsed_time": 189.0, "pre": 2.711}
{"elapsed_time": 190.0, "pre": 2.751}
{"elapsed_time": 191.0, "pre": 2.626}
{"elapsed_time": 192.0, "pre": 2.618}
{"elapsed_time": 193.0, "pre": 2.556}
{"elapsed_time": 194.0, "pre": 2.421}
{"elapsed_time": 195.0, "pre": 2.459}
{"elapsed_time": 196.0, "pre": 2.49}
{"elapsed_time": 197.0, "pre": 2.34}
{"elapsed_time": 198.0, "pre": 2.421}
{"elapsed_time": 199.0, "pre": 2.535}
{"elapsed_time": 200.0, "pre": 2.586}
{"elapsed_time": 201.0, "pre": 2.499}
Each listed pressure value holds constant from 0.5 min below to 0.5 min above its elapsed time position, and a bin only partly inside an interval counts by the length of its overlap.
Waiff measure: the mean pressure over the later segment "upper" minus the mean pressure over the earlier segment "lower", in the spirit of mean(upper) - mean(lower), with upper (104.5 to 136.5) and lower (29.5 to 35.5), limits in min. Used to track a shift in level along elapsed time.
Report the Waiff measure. 1.3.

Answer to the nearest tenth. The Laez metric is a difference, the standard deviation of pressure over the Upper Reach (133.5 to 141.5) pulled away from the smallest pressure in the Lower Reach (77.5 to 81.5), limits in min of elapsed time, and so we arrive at 2.9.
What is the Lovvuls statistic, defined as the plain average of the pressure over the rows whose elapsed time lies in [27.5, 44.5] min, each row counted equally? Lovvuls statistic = 1.5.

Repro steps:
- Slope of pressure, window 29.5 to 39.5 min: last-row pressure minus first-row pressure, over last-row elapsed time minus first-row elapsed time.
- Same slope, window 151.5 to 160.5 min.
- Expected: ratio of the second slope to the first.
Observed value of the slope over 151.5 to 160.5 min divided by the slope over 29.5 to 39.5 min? 0.9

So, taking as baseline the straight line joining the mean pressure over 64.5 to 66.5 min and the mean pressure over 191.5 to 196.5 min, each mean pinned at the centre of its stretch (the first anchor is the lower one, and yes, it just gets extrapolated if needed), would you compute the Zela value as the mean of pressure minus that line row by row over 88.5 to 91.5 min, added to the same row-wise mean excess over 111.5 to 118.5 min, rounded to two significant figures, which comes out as -0.17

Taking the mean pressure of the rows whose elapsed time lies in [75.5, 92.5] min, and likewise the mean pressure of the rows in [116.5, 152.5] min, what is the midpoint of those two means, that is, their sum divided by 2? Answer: 2.95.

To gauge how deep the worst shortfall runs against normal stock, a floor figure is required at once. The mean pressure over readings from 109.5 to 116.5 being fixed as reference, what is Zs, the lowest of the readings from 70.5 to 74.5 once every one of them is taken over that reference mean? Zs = 1.2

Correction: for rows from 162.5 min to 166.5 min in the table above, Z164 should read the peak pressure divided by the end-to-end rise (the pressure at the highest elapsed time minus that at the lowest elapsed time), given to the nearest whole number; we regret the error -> -51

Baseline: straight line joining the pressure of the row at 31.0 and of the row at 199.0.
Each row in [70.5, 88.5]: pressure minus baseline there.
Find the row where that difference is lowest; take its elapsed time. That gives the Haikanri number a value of 88.0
